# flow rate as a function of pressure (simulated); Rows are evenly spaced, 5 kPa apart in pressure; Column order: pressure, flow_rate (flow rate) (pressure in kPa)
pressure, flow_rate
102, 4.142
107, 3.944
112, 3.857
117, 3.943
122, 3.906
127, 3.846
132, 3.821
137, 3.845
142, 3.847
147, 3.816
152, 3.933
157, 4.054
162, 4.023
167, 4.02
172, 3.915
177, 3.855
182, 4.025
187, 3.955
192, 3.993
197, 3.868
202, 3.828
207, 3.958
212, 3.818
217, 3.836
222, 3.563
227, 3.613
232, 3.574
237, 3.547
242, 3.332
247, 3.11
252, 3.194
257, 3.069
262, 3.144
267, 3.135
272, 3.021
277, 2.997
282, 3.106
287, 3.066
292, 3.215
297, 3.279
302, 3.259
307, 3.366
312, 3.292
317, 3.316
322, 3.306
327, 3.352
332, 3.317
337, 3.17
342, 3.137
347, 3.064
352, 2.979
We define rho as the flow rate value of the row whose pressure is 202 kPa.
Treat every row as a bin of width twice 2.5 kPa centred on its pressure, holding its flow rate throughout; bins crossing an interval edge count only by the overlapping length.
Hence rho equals 3.828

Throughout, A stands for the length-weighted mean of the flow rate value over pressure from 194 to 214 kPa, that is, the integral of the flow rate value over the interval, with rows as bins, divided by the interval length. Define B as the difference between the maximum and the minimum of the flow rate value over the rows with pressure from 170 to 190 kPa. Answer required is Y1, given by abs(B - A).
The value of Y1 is 3.7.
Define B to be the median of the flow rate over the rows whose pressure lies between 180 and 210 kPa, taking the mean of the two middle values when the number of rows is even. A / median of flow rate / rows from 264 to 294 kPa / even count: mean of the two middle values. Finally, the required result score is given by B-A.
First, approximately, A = 3.09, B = 4.0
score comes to 0.9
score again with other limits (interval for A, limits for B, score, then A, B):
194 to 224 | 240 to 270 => -0.7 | 3.83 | 3.1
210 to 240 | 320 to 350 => -0.4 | 3.59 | 3.2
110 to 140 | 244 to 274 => -0.7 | 3.85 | 3.1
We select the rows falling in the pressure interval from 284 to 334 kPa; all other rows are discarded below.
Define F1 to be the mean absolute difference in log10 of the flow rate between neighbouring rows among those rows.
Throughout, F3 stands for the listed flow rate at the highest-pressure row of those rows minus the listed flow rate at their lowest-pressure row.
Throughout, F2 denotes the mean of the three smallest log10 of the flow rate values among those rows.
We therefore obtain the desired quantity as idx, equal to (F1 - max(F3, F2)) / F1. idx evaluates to -63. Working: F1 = 0.008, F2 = 0.50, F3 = 0.25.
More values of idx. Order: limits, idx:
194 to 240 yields -52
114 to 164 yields -105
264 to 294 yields -38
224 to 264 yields -32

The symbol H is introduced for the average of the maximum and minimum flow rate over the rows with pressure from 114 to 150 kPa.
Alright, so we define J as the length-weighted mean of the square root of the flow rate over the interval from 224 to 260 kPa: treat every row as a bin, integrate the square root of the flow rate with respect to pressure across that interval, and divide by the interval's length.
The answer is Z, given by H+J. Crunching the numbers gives 5.71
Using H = 3.88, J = 1.83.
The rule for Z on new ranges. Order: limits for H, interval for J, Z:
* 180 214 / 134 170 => 5.90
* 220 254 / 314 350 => 5.16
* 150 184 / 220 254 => 5.80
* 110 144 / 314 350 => 5.68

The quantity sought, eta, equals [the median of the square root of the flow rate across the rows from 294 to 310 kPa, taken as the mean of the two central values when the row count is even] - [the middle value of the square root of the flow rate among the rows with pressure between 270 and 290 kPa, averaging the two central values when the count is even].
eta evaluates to 0.07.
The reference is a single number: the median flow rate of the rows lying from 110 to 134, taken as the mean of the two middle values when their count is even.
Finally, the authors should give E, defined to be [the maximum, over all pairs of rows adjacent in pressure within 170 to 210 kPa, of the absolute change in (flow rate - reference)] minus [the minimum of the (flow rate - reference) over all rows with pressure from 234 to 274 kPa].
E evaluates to 1.0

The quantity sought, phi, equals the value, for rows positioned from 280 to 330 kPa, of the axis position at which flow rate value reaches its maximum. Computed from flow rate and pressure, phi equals 307 kPa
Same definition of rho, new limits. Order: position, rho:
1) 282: 3.106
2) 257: 3.069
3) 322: 3.306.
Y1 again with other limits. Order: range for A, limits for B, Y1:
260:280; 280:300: 2.9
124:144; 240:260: 3.6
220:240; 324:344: 3.4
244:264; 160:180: 3.0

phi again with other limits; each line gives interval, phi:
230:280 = 232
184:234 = 192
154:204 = 157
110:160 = 157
